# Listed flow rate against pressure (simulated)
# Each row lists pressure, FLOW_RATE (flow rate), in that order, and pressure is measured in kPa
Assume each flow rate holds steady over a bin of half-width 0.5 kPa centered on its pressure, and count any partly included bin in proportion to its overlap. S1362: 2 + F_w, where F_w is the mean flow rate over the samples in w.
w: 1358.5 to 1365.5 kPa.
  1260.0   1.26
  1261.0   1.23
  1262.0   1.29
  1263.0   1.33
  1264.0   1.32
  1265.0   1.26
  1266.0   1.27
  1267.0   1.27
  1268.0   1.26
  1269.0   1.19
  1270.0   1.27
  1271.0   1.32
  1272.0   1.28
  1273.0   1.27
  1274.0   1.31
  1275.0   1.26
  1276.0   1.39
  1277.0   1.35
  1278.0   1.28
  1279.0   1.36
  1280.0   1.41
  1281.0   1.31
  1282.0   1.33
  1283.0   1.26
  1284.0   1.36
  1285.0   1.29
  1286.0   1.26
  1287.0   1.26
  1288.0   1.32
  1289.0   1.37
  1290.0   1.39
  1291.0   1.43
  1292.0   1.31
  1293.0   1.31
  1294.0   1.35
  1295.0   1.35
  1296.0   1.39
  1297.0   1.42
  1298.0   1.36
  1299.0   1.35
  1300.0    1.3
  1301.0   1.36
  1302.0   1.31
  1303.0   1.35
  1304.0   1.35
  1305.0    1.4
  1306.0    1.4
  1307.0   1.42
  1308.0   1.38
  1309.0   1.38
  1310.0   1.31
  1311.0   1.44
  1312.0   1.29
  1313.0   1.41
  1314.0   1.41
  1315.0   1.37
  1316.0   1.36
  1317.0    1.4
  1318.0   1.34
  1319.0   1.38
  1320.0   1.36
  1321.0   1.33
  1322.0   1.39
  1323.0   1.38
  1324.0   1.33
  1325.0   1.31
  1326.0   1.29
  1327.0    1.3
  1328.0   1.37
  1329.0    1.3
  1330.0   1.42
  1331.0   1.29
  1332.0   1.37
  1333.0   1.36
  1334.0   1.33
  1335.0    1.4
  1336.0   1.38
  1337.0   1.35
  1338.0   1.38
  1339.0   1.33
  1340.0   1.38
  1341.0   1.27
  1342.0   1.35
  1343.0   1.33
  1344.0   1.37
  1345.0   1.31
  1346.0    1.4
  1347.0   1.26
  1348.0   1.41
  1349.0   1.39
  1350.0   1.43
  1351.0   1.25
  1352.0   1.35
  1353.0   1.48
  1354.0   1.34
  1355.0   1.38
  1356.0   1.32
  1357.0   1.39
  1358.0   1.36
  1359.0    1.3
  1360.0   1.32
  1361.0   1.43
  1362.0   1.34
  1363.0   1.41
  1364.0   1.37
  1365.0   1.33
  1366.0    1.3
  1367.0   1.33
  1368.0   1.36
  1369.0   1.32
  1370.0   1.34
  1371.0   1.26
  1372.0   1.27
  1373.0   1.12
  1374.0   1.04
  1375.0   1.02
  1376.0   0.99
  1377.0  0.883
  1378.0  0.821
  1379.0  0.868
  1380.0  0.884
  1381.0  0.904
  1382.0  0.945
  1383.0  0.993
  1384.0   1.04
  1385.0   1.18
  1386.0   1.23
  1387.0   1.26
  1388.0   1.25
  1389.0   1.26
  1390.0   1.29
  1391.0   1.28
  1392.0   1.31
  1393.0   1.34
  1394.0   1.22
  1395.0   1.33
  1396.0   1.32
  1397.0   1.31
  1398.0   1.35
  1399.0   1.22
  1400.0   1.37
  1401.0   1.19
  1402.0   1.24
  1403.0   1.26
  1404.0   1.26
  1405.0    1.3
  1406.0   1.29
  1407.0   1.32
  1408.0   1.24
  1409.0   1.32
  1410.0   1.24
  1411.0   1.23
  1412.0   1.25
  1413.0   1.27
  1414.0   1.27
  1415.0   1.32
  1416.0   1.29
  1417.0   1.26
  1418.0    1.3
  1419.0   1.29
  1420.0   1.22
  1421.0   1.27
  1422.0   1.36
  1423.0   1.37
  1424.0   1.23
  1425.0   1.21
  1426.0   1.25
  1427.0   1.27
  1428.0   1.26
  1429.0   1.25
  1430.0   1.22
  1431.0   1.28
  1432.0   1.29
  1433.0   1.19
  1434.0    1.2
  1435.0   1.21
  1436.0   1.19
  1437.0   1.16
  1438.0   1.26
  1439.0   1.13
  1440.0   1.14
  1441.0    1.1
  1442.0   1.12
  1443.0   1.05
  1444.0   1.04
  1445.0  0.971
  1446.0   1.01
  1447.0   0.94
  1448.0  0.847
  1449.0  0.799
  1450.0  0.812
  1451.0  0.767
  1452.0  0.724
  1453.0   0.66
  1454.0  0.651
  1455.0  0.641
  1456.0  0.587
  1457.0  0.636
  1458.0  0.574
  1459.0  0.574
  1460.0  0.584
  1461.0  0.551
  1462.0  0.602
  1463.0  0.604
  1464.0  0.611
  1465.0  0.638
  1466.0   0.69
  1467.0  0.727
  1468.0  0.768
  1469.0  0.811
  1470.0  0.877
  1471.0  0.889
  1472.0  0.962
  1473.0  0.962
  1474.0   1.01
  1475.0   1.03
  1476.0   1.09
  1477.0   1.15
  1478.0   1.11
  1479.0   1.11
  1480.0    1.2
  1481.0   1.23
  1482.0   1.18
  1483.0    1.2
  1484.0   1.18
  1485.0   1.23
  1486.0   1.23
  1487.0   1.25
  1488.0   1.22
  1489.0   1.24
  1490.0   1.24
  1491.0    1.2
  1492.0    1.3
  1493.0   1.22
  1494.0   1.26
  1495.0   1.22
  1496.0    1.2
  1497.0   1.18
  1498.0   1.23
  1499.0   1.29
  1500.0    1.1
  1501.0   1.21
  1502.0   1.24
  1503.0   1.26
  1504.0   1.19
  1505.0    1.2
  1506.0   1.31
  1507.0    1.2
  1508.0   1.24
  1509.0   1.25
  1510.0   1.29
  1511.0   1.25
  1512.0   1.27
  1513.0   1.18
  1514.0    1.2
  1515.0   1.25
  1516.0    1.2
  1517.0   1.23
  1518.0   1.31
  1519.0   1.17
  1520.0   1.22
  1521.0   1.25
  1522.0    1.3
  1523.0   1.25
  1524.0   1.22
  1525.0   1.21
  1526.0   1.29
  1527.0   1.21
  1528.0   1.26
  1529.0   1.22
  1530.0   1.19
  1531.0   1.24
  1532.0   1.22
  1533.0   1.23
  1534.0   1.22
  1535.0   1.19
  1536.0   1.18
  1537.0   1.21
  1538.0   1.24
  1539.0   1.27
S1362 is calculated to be 3.36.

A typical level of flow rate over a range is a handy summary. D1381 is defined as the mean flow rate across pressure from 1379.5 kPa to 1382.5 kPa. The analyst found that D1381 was 0.91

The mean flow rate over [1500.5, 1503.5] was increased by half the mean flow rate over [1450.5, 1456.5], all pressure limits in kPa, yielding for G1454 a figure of 1.57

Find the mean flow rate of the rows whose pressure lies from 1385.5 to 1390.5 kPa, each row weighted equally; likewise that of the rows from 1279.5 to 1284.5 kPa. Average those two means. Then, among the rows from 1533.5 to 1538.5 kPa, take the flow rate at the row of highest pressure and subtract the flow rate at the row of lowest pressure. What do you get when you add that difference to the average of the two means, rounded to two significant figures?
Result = 1.3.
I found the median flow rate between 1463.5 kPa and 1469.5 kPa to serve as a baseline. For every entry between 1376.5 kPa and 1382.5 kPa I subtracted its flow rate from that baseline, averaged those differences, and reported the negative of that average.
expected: 0.18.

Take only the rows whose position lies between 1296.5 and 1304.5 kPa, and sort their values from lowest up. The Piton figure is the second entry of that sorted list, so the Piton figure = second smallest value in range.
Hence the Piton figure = 1.31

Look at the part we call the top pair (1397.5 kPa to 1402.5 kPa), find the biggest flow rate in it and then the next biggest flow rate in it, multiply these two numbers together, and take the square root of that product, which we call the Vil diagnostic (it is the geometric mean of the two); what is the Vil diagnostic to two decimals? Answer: 1.36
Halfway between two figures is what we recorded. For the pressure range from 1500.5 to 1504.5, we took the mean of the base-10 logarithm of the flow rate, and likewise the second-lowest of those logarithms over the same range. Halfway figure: 0.09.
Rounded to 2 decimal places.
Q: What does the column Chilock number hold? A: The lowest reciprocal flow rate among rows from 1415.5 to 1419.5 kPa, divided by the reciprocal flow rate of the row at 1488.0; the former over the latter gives 0.94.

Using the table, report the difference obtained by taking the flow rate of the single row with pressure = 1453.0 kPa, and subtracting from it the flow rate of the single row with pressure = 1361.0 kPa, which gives -0.77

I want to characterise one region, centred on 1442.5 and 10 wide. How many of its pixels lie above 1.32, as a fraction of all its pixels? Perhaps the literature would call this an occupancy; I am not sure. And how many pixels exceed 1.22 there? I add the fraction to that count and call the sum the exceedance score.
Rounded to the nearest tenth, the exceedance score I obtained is 1.0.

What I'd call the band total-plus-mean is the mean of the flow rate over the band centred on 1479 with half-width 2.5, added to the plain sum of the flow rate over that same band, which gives 7.0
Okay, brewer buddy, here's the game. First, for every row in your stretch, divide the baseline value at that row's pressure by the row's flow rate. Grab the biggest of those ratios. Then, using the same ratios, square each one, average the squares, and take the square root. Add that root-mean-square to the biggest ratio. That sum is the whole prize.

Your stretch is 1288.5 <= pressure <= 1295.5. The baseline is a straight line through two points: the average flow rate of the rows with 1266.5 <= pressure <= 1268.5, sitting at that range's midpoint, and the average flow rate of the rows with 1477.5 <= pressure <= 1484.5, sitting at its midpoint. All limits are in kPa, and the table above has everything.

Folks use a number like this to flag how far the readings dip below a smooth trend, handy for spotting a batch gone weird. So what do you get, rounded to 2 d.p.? 1.88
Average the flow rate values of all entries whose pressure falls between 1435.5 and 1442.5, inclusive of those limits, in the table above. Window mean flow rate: 1.16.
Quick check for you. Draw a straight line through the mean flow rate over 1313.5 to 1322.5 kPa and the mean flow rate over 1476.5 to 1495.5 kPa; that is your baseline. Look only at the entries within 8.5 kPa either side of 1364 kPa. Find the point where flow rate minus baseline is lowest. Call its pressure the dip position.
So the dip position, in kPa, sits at 1371.0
